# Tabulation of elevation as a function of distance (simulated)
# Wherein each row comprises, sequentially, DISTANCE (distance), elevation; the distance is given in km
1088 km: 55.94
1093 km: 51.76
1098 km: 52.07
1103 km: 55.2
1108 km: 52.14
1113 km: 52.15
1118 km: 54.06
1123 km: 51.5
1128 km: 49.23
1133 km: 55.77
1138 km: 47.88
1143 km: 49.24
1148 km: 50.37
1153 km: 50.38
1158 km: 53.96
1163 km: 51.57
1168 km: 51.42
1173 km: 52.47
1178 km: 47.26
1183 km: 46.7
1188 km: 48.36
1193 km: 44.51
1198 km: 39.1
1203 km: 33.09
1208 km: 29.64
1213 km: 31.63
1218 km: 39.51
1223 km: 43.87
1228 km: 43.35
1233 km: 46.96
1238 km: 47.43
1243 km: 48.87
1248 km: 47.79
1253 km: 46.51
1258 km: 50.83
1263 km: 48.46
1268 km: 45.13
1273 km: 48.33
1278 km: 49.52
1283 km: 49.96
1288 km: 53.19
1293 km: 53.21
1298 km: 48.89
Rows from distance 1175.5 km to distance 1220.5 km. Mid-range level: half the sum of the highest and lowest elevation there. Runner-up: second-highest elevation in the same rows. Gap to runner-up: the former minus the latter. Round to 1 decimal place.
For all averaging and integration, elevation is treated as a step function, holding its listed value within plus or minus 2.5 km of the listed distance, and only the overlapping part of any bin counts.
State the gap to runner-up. -8.3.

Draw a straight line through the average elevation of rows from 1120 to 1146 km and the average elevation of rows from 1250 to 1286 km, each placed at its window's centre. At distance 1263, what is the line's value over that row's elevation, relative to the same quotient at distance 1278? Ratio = 1.03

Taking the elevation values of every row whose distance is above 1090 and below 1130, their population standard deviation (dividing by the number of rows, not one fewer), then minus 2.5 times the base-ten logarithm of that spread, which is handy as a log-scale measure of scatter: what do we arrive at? -0.55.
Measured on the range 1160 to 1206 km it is -1.95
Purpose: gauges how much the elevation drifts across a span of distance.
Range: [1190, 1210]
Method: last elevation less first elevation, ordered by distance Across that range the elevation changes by -15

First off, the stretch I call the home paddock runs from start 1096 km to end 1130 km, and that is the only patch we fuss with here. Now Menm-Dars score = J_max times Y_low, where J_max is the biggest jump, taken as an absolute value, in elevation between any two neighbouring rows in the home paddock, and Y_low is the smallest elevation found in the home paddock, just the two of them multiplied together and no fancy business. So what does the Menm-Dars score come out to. 154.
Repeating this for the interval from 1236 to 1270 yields 195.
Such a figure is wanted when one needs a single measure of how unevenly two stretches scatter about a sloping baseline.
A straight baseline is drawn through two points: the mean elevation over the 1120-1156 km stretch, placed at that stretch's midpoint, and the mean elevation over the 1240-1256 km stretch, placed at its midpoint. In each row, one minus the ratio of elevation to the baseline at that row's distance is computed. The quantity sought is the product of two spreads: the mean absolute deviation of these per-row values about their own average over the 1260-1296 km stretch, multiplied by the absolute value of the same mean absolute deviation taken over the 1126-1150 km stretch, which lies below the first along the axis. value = 0.0021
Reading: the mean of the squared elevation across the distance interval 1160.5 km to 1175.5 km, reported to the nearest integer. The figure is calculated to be 2686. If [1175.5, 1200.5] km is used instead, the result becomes 2053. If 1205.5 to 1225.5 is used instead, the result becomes 1341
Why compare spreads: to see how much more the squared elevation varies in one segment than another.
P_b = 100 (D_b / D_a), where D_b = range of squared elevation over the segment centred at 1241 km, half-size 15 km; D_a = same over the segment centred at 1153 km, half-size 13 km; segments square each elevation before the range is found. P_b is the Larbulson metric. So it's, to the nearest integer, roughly 105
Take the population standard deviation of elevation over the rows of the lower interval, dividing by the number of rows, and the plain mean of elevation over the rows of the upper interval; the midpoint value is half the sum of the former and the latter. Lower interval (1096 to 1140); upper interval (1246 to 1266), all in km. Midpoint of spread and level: 25.4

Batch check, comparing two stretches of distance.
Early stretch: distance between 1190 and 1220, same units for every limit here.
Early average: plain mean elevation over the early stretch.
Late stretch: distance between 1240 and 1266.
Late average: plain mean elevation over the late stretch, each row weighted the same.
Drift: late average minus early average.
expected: 12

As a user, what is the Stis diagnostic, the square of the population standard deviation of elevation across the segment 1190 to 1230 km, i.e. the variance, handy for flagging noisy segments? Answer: 30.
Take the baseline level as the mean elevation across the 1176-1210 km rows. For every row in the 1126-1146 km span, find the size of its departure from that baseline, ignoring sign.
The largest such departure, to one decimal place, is 14.5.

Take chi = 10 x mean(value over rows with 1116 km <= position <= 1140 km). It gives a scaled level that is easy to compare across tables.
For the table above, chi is 517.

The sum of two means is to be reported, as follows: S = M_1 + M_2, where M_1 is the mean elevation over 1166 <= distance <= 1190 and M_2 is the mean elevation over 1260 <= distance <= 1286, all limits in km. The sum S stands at 98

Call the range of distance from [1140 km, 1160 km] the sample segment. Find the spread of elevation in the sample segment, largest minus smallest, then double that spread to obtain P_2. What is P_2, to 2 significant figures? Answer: 9.4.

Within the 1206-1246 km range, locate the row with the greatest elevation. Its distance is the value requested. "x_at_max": 1243 km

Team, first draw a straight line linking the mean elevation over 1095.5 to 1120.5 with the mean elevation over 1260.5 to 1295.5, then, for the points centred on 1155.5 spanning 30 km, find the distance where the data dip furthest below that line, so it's 1143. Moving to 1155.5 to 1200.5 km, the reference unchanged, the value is 1198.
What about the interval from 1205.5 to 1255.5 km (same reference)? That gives 1208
